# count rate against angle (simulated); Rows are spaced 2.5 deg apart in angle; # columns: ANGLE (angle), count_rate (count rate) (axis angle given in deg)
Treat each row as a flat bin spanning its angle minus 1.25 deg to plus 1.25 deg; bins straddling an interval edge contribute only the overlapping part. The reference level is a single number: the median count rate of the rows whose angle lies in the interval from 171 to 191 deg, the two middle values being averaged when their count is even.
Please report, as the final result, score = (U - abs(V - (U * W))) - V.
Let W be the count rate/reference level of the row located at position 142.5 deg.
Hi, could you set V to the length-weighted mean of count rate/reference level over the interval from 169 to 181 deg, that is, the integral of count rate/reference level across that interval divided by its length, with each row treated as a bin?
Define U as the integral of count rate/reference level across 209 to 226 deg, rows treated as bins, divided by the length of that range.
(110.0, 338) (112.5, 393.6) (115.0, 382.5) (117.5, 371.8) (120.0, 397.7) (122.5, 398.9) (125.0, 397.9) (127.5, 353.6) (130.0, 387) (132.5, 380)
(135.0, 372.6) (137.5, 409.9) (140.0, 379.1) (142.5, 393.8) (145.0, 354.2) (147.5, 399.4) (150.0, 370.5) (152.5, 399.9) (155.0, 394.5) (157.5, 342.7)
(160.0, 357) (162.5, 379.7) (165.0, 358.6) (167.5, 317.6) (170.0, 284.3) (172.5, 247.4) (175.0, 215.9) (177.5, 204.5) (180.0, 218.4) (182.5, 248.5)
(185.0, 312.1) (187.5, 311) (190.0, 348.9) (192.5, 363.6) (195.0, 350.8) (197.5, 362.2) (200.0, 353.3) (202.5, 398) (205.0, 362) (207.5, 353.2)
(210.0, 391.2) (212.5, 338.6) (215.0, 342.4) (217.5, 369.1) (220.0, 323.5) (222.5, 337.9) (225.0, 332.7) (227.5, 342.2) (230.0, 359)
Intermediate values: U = 1.40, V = 0.94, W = 1.59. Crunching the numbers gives -0.82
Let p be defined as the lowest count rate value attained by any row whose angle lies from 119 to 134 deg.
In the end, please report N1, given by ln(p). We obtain 5.87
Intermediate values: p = 353.6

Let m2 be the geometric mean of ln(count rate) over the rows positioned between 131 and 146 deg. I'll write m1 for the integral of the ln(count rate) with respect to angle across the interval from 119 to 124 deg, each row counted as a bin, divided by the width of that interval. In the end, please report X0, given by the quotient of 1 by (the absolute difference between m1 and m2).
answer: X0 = 23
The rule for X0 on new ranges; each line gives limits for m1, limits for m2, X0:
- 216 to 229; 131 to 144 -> 8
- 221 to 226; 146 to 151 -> 7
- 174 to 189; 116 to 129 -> 2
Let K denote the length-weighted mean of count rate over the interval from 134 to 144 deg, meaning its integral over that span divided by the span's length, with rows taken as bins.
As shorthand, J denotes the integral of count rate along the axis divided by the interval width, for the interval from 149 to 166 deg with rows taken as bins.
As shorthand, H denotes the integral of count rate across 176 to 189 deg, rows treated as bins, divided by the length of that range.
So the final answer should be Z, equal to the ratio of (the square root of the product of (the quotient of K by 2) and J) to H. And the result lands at 1.03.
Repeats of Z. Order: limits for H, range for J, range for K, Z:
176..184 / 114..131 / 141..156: 1.20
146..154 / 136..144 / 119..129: 0.71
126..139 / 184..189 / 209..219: 0.62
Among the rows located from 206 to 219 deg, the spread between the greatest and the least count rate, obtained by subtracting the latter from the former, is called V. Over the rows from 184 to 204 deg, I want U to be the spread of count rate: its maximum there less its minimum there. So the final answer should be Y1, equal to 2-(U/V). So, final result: 0.3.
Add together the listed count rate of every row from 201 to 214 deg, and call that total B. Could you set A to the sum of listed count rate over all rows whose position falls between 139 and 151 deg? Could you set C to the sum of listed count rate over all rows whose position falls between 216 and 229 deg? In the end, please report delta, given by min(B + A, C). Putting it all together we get 1705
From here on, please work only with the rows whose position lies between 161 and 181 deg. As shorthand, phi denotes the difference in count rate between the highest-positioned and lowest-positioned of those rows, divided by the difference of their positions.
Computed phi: -9.2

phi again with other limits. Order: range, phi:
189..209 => 0.2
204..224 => -1.4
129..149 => 0.7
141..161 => -2.1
